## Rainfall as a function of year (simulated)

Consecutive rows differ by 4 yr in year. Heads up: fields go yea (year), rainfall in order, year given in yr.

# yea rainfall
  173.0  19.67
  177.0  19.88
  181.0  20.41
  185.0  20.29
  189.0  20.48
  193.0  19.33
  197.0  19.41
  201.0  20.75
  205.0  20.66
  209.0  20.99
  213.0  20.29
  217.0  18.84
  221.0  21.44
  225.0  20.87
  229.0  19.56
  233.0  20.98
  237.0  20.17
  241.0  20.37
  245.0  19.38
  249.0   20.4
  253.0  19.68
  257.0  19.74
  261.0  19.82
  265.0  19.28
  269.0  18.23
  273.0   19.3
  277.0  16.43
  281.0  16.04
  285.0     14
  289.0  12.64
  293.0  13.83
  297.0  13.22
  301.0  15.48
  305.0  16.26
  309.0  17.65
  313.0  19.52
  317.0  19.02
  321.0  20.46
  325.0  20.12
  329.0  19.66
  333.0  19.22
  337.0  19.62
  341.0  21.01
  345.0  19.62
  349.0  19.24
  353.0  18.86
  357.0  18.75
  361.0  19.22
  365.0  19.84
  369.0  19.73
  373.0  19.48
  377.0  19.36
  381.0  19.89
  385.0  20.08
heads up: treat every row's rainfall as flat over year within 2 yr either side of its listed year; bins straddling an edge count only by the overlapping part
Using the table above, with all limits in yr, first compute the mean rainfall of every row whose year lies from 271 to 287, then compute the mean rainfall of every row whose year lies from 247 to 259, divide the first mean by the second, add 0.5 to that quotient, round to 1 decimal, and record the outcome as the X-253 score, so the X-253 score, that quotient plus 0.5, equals 1.3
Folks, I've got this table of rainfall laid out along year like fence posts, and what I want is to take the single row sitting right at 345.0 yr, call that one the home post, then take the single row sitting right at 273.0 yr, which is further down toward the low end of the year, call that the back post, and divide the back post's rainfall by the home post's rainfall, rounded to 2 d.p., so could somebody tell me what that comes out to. 0.98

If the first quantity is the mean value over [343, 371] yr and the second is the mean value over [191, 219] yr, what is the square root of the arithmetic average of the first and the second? 4.44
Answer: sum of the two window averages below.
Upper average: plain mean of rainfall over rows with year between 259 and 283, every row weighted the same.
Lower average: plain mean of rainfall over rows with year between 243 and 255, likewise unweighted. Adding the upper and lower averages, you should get 38.0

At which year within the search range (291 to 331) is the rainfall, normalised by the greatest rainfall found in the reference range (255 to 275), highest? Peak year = 321.0 yr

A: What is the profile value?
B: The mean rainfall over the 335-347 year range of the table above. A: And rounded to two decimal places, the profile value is 20.08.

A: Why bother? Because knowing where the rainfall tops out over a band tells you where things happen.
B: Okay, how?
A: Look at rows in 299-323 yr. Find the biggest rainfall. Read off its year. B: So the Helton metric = 321.0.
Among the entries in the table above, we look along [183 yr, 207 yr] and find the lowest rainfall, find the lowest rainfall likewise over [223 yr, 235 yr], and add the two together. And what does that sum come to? 38.9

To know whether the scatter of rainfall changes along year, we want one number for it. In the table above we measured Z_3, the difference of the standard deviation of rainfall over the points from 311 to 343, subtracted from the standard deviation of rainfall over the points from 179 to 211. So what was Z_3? -0.1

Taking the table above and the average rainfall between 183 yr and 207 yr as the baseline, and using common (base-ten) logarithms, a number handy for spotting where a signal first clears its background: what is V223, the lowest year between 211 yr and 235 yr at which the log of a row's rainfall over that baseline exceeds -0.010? 213.0 yr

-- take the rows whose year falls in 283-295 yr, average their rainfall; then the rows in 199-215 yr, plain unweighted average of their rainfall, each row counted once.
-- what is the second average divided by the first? 1.53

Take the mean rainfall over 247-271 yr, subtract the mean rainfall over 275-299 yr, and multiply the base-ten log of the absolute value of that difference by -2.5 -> -1.8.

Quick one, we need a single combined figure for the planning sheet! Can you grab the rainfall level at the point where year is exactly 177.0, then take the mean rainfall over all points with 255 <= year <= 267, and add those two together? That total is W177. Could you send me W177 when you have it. 39.5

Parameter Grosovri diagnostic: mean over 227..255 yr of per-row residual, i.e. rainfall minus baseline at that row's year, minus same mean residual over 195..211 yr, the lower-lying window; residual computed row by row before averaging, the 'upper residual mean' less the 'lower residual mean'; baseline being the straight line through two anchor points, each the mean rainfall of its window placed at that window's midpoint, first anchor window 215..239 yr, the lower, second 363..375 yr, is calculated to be -0.2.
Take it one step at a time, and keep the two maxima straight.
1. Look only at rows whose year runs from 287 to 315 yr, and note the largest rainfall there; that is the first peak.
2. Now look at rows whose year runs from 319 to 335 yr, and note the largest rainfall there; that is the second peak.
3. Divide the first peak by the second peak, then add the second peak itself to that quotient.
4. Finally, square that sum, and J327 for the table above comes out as 459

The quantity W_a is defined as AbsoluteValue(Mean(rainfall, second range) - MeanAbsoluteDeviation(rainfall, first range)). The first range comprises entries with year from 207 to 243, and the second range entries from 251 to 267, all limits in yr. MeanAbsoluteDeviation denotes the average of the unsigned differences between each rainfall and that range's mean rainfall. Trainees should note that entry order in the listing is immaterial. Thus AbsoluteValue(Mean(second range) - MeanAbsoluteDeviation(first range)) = 19.0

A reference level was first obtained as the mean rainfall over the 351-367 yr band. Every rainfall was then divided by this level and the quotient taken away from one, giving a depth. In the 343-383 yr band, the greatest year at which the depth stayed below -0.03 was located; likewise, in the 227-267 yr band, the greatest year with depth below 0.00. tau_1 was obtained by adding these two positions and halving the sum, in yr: 323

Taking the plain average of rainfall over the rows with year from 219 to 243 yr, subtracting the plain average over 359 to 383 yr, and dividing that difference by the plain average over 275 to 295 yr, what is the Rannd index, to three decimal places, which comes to 0.067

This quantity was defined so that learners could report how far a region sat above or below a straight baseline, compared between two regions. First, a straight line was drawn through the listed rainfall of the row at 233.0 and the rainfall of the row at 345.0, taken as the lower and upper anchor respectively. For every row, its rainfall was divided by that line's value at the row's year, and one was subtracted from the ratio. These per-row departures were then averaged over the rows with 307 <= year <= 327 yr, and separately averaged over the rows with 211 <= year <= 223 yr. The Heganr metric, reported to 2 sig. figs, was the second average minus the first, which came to -0.016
